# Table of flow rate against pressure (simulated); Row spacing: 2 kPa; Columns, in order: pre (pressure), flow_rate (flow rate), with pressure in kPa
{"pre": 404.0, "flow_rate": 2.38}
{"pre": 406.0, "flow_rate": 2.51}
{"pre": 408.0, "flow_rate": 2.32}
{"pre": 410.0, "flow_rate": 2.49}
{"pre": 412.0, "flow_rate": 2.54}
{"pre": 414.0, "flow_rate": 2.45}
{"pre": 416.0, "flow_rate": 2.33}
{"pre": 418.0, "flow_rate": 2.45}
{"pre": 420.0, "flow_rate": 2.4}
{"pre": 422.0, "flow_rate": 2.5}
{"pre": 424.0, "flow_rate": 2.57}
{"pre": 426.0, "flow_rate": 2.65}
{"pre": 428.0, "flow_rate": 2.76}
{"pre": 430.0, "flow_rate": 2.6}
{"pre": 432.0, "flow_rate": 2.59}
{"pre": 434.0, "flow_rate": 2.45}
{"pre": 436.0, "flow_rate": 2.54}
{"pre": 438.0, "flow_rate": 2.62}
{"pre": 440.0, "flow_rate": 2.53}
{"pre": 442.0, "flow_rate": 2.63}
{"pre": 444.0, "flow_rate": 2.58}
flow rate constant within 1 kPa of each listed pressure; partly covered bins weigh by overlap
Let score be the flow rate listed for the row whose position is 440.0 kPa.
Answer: 2.53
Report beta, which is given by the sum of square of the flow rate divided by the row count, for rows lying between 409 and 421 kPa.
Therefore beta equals 6.0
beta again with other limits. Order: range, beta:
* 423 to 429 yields 7.1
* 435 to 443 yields 6.7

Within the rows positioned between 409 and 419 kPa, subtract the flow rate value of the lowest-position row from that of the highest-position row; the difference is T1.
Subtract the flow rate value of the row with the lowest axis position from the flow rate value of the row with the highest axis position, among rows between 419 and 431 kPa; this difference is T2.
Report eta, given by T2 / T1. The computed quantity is -5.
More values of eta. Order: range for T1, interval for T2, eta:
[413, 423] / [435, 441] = 0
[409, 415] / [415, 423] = -4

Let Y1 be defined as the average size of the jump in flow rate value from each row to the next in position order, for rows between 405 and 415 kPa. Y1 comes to 0.125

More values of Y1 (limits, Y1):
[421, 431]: 0.105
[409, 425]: 0.086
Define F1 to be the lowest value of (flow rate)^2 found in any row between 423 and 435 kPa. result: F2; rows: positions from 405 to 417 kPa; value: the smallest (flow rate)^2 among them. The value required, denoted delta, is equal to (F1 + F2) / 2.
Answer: 5.69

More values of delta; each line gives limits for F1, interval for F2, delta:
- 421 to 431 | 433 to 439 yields 6.13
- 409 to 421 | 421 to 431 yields 5.84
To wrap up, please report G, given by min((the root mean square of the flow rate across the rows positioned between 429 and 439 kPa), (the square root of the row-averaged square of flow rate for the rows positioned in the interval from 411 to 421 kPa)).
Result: 2.435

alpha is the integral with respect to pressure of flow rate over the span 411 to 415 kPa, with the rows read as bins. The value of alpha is 10.0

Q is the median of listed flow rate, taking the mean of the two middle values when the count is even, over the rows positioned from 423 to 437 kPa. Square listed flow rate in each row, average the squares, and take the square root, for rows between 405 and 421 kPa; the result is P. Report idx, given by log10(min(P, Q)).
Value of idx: 0.387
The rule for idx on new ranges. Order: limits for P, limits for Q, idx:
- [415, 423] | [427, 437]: 0.384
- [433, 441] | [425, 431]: 0.404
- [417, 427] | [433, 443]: 0.401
